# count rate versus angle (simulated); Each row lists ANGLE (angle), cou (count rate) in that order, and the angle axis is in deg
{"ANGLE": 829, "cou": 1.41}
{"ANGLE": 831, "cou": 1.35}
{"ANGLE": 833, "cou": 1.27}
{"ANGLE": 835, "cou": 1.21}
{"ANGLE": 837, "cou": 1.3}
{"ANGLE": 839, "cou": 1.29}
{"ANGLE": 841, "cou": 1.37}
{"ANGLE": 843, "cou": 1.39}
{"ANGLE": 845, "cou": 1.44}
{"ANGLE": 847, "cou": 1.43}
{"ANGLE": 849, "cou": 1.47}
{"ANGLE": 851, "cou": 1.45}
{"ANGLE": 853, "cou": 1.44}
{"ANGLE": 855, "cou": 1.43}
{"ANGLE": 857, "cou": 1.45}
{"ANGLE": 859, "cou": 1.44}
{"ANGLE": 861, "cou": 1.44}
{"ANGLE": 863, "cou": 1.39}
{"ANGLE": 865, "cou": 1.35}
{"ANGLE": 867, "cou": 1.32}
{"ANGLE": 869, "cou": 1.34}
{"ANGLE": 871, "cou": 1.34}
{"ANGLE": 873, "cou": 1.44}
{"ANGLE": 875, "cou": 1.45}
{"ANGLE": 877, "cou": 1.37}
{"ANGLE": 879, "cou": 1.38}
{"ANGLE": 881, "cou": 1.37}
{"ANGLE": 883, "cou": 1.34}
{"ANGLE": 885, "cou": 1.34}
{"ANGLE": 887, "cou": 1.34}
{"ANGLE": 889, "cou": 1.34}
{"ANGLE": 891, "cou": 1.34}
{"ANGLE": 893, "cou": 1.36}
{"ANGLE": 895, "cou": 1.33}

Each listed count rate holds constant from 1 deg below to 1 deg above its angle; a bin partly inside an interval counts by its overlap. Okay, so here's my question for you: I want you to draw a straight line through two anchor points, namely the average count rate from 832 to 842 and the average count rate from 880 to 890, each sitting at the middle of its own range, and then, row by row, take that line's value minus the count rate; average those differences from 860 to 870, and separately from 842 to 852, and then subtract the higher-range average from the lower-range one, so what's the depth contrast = -0.090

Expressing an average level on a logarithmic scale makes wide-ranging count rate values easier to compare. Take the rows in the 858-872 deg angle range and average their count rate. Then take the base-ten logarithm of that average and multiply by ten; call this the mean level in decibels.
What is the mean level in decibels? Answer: 1.38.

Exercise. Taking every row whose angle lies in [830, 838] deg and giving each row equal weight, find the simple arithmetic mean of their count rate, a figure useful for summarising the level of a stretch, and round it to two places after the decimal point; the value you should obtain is 1.28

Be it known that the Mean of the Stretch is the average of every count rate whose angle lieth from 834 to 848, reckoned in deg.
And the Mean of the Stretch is 1.347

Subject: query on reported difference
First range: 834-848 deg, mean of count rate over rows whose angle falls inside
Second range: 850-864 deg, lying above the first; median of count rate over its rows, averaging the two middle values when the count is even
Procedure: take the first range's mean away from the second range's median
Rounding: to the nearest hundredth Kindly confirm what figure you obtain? 0.09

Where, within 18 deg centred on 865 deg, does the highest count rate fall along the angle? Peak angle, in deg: 857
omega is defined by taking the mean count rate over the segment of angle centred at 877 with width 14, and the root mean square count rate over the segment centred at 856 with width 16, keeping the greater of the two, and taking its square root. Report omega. 1.20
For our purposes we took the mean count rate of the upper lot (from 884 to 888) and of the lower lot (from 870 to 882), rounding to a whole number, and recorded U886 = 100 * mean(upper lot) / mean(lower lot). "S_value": 96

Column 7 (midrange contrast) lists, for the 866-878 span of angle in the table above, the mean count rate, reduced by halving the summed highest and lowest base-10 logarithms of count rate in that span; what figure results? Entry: 1.24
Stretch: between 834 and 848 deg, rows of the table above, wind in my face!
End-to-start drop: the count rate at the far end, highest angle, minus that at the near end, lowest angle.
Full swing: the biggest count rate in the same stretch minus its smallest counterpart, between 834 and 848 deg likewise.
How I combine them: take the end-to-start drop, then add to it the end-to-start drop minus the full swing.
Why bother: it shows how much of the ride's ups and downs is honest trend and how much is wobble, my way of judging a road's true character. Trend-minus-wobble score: 0.21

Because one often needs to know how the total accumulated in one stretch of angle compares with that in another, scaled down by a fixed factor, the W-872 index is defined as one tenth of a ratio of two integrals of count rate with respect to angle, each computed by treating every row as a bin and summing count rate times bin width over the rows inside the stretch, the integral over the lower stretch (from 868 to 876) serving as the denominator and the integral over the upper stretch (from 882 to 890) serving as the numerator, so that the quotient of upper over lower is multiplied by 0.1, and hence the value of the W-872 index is 0.096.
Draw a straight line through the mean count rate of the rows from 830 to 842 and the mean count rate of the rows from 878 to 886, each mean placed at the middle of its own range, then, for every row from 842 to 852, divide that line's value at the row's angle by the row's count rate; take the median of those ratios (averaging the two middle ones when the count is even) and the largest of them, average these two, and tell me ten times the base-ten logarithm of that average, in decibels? -0.3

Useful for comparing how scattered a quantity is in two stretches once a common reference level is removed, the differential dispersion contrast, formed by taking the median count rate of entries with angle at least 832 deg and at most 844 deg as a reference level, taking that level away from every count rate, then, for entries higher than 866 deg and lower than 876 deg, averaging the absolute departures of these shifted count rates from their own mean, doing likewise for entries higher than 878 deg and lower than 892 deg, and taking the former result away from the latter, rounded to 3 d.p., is -0.039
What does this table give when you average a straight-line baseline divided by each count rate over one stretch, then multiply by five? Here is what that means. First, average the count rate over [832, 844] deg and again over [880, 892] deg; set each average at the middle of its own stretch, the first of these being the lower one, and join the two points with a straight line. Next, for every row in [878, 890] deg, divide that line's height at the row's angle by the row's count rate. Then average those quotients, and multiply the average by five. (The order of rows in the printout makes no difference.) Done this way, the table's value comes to 4.97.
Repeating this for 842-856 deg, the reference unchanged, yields 4.58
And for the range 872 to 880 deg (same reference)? 4.74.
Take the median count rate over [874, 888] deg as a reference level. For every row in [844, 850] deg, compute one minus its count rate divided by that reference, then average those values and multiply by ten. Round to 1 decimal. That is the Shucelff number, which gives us -0.6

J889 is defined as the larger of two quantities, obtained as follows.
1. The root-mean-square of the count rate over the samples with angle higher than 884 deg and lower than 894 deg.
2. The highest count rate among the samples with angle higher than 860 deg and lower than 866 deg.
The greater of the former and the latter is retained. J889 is 1.44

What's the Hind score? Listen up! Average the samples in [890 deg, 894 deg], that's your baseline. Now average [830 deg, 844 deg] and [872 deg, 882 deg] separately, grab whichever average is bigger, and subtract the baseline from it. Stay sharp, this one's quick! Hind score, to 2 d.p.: 0.05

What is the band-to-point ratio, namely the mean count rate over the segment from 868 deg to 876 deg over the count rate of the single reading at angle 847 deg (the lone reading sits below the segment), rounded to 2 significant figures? 0.97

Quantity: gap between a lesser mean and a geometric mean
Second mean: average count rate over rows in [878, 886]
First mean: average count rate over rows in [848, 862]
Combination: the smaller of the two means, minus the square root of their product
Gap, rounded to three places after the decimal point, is -0.043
